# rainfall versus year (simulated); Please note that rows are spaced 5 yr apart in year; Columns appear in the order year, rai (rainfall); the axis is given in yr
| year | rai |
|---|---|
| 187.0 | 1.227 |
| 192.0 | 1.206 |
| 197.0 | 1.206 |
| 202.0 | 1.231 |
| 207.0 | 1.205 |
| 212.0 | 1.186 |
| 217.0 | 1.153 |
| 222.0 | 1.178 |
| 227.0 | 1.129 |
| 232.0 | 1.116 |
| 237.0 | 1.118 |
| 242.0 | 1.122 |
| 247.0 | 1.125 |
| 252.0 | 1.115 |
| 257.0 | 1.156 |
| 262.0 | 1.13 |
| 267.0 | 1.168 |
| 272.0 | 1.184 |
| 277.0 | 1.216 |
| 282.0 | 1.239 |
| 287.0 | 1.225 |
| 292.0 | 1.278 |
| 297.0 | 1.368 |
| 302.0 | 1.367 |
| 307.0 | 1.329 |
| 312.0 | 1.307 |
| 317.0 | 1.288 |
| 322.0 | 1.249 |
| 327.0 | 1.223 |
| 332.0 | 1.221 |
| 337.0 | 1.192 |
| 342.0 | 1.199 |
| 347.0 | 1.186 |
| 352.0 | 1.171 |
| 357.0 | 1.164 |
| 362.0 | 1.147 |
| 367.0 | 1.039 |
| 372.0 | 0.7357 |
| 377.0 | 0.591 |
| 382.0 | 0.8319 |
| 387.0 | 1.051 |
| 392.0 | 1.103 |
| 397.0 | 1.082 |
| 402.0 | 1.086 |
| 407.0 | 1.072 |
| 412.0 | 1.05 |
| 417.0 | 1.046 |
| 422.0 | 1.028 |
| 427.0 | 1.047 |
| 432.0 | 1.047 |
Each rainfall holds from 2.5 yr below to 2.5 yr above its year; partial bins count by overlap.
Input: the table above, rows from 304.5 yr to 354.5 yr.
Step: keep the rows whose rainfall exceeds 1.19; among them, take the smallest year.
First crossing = 307.0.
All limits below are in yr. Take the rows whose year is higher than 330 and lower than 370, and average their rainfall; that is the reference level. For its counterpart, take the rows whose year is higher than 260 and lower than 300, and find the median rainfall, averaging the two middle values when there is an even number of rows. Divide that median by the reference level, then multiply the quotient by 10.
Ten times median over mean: 10.5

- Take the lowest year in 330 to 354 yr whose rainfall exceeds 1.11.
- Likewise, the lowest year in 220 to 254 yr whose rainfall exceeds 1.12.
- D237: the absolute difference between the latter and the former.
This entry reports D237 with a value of 110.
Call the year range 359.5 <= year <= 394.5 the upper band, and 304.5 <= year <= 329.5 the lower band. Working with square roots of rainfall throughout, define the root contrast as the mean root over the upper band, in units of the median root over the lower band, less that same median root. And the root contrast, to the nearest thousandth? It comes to -0.291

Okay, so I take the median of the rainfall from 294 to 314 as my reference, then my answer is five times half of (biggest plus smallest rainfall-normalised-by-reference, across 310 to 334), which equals 4.7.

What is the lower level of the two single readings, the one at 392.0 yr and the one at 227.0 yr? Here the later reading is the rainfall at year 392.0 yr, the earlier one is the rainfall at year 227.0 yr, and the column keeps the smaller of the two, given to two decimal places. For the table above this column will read 1.10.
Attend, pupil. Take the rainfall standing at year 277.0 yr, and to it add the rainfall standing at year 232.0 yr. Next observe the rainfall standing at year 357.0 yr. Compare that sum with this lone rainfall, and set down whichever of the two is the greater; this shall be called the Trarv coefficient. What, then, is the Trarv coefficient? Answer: 2.33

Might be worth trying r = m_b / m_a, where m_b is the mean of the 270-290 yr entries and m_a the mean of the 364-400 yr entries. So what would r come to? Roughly 1.32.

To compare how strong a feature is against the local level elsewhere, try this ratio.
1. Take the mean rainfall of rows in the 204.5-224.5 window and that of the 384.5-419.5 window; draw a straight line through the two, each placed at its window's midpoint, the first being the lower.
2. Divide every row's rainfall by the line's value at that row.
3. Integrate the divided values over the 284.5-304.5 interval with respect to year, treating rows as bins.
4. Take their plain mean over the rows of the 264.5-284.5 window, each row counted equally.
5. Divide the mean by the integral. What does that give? 0.045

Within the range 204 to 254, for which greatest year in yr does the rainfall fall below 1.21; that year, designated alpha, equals 252.0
